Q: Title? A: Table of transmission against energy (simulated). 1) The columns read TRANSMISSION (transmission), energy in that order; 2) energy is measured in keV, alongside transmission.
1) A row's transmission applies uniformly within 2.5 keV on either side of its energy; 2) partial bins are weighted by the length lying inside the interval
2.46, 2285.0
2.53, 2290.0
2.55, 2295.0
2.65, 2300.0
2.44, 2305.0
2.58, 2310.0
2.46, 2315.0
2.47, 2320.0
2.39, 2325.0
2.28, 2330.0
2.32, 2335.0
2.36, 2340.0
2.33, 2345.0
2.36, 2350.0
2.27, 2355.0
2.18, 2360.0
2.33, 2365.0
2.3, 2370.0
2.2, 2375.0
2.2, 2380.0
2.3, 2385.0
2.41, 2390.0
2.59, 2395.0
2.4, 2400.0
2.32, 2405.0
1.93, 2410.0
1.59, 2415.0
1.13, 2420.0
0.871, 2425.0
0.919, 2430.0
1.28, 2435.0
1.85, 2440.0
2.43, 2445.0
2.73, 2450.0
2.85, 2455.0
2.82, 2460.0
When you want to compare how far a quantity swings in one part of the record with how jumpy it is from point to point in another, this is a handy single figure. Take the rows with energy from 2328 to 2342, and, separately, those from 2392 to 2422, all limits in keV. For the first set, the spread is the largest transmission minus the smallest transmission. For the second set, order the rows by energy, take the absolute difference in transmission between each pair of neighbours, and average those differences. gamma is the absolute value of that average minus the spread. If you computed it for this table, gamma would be 0.21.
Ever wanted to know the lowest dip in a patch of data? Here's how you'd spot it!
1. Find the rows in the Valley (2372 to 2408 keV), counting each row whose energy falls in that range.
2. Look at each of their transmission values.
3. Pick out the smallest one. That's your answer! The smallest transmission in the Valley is 2.2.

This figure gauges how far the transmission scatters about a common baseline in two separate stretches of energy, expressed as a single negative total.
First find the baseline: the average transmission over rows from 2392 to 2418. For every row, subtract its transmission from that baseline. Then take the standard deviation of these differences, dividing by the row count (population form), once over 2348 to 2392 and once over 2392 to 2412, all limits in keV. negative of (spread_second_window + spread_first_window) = -0.31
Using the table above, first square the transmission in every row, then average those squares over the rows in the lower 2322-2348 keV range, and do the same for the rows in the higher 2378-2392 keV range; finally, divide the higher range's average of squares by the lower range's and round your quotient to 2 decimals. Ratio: 0.97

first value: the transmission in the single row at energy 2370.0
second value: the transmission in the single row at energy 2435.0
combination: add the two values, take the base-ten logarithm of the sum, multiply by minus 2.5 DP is -1.4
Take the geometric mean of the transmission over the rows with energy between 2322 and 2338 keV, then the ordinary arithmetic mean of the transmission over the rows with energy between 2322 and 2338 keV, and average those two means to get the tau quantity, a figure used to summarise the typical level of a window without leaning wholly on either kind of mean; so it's 2.33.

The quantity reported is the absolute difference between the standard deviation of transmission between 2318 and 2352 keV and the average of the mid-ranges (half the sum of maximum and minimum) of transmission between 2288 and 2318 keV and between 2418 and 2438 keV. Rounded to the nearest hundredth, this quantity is 1.75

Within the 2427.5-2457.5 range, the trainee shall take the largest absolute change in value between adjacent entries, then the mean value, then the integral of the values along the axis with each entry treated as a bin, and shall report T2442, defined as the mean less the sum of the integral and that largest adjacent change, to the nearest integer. -59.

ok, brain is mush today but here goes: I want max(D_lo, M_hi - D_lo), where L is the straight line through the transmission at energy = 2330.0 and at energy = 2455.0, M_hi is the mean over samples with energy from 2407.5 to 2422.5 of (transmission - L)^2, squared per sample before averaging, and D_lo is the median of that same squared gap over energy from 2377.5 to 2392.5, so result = 1.3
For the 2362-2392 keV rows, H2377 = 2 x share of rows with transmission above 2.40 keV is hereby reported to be 0.33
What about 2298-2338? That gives 1.25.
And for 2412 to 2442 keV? 0.00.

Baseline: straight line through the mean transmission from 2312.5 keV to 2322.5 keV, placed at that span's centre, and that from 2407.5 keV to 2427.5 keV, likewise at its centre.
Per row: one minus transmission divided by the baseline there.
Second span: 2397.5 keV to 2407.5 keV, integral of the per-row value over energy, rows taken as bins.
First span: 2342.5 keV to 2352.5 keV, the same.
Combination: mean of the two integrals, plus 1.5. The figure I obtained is -1.6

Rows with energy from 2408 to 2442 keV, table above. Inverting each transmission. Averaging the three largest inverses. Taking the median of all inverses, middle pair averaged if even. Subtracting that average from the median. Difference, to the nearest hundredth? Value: -0.26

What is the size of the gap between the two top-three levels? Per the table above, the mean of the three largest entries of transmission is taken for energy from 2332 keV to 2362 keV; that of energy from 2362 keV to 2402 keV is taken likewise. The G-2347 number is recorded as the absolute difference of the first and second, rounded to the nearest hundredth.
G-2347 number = 0.12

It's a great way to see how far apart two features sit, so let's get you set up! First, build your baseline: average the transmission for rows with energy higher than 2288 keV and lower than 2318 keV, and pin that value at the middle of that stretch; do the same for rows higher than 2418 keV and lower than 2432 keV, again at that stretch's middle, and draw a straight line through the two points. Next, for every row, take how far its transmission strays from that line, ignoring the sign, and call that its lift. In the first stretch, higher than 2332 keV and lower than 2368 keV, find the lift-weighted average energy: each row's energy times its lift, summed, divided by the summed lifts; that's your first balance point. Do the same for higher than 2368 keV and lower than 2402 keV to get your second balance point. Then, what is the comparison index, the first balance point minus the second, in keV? -34.9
